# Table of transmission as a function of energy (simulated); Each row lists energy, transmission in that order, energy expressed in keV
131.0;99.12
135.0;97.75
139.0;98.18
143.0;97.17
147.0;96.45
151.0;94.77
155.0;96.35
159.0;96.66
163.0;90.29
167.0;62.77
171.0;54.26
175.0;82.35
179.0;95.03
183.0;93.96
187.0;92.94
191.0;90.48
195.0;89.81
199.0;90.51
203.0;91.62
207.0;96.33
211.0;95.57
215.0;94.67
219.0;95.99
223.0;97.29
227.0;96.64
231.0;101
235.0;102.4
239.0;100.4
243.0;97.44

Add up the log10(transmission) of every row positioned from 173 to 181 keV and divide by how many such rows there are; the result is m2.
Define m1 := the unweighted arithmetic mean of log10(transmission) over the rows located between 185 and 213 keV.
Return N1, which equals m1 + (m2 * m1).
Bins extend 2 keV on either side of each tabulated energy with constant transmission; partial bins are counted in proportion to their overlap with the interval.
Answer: 5.79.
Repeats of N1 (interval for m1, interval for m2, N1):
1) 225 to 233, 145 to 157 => 5.95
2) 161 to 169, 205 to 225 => 5.60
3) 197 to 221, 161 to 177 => 5.63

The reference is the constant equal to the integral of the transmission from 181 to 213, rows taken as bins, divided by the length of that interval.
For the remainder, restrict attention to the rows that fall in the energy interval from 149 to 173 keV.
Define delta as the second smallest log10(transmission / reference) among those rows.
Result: -0.17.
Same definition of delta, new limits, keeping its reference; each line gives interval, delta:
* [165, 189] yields -0.17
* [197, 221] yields 0.00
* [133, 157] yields 0.02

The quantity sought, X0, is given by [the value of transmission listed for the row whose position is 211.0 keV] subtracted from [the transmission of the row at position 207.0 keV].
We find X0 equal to 1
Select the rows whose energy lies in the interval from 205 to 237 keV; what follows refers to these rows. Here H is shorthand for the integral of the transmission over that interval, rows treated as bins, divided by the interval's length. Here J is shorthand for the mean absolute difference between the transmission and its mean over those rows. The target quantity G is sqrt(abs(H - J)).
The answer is 9.77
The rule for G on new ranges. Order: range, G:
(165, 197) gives 8.40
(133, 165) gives 9.71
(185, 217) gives 9.52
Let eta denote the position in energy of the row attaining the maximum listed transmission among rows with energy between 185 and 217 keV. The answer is 207.0 keV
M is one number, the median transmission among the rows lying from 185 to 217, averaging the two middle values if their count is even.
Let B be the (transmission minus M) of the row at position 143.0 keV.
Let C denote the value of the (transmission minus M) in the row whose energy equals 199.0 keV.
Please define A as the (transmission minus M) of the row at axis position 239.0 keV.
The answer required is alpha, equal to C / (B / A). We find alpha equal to -2.9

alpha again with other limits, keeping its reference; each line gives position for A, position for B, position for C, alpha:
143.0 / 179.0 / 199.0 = -3.1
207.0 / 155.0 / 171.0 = -37.8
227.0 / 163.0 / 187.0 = -1.4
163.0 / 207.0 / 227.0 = -2.1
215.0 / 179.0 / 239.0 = 7.1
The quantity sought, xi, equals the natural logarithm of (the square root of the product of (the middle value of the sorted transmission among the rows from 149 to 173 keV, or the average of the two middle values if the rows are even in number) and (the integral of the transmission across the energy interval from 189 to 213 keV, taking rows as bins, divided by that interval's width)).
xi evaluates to 4.53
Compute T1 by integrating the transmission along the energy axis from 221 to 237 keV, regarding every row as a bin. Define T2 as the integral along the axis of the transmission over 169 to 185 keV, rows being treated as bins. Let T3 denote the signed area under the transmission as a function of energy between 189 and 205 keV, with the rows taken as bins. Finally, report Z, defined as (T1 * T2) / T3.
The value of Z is 1428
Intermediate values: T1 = 1589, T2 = 1302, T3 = 1450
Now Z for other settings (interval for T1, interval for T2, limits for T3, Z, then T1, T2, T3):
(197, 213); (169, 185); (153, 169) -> 1408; 1496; 1302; 1384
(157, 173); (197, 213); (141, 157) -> 1182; 1216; 1496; 1539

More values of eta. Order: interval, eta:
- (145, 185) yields 159.0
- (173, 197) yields 179.0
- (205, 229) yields 223.0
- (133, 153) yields 139.0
